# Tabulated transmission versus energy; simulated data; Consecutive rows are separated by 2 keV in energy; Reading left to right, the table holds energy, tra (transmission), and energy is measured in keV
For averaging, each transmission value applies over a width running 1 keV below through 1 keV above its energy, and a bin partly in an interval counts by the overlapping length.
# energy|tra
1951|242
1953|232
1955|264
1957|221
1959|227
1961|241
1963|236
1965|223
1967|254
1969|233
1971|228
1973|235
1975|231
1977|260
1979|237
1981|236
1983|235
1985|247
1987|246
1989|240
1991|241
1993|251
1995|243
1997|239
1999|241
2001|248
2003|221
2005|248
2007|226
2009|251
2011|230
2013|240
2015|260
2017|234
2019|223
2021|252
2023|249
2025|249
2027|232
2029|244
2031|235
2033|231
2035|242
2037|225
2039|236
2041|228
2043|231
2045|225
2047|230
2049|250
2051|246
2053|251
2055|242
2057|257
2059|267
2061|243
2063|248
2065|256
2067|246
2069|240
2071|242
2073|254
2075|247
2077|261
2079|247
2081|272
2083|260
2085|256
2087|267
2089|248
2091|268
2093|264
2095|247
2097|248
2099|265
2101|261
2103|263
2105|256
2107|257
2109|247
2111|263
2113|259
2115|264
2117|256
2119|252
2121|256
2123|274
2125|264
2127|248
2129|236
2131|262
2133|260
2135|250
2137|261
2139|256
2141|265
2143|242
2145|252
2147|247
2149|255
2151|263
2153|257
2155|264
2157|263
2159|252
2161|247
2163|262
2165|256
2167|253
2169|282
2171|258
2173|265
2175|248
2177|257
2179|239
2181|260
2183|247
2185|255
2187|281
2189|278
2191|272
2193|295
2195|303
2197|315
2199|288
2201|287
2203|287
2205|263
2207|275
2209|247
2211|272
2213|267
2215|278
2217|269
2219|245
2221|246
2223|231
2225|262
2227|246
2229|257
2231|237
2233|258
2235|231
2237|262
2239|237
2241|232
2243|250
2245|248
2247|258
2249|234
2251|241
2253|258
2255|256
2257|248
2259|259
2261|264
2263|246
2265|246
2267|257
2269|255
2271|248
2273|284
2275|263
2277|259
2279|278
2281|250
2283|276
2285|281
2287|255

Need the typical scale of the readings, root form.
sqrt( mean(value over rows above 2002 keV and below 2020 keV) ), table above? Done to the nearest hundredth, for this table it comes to 15.39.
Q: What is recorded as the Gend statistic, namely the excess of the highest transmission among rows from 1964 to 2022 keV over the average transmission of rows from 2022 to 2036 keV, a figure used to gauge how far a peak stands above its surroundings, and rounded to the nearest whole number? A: 20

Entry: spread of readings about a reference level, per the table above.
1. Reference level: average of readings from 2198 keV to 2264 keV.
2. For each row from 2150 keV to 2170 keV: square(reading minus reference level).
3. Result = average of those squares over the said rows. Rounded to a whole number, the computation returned 100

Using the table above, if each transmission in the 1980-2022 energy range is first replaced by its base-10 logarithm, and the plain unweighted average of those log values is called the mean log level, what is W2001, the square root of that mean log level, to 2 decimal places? 1.54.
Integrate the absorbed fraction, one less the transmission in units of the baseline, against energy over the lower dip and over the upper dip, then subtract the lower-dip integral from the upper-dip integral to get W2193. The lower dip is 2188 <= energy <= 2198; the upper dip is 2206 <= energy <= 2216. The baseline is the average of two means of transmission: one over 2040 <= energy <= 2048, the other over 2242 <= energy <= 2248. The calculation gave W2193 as 1.0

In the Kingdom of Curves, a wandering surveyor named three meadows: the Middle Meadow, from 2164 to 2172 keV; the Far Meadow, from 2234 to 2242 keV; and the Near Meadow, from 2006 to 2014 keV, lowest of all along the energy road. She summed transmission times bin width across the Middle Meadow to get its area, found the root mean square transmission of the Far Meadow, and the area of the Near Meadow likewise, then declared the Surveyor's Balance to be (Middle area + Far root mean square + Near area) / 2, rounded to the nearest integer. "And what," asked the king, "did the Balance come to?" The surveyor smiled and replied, 2116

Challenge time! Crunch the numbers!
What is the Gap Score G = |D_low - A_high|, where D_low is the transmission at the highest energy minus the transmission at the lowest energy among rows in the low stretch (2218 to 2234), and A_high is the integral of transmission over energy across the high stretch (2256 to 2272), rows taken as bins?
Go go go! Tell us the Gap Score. 4033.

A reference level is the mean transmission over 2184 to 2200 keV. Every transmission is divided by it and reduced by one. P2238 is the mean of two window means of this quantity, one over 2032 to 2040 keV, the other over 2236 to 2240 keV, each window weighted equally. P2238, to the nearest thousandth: -0.155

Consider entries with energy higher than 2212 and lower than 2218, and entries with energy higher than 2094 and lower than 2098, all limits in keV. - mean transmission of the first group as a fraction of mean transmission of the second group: 1.096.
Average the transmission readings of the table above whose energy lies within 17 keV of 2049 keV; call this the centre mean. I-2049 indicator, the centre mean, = 242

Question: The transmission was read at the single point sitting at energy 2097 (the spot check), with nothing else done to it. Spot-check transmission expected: 248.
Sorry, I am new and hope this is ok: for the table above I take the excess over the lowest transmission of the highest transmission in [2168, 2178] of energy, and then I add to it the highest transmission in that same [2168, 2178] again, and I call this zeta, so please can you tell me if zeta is 316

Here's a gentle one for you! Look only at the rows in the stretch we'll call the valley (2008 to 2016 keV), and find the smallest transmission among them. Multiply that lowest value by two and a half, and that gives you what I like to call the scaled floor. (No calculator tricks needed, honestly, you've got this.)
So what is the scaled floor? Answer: 575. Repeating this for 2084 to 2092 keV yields 620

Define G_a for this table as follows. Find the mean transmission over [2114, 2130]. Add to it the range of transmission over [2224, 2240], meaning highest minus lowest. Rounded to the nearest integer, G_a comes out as 287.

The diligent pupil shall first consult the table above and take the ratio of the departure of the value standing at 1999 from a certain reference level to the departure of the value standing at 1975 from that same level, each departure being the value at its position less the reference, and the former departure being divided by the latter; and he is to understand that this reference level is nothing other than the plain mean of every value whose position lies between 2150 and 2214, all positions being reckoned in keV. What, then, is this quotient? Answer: 0.73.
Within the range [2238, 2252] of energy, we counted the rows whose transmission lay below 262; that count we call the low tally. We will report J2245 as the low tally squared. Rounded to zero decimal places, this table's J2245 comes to 49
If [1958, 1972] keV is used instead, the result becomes 49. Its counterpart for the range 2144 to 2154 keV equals 16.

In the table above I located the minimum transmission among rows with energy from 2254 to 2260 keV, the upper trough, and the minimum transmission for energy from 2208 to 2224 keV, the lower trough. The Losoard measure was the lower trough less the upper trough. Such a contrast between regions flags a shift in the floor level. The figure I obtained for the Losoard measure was -17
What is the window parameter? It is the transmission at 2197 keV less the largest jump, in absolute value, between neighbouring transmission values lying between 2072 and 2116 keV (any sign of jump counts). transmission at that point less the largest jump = 290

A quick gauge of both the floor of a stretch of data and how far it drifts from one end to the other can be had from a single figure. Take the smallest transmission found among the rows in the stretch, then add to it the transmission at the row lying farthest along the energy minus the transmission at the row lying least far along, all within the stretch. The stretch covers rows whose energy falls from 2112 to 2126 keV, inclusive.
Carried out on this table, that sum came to 257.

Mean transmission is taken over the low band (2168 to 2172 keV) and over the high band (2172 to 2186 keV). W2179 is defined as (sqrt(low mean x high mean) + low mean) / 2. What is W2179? 266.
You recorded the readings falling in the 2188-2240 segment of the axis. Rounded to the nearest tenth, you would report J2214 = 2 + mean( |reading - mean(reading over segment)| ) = 19.8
